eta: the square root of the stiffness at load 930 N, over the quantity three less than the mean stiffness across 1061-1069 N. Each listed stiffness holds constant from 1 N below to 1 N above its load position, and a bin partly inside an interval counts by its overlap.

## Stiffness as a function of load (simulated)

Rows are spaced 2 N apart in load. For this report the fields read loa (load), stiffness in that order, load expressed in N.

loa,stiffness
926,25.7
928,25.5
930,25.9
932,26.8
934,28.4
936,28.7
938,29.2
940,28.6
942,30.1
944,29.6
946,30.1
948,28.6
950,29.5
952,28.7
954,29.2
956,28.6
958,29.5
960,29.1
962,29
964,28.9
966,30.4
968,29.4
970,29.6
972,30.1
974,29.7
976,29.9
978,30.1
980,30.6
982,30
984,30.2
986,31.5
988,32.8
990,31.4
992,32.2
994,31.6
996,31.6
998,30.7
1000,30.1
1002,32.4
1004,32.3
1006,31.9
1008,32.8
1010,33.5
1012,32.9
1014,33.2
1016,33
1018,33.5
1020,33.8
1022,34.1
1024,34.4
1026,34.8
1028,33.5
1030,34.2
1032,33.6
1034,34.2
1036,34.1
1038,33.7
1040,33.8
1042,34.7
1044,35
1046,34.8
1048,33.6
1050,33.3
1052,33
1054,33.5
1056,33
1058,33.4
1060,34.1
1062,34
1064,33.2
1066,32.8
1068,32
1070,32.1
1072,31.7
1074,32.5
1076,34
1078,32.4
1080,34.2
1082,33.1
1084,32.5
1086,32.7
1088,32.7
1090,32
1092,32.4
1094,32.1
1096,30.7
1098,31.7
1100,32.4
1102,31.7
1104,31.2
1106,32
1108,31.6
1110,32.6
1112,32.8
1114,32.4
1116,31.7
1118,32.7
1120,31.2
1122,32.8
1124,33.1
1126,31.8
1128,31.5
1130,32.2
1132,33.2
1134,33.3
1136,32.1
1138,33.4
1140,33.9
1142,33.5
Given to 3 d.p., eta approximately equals 0.170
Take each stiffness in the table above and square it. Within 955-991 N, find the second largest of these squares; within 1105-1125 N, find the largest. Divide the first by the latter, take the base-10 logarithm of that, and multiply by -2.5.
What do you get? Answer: 0.11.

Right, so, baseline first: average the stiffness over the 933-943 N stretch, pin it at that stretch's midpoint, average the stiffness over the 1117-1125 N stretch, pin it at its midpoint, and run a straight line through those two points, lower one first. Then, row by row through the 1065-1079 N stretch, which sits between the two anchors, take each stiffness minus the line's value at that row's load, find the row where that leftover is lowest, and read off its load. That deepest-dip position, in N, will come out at 1072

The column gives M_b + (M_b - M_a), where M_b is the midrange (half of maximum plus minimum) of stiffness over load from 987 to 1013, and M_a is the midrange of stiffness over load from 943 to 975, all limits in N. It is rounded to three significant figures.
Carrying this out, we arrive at 34.1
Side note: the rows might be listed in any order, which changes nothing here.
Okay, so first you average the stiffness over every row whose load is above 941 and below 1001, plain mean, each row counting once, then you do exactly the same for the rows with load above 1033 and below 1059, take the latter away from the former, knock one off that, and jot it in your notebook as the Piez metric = -4.8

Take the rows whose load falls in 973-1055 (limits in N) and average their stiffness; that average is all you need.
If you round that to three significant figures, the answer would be 32.7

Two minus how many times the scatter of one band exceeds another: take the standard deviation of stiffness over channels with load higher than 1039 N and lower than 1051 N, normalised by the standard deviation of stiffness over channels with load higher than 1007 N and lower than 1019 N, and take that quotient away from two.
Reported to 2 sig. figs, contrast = -0.38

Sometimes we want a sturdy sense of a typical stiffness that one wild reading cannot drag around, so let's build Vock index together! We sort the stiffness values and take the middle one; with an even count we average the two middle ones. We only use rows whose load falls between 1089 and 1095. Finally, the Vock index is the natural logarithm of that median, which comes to 3.47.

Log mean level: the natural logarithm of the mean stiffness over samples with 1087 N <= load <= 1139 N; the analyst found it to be 3.47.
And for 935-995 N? 3.40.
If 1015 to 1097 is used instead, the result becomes 3.51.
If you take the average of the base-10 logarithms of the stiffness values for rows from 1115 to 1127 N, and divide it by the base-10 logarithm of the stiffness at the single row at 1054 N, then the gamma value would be 0.989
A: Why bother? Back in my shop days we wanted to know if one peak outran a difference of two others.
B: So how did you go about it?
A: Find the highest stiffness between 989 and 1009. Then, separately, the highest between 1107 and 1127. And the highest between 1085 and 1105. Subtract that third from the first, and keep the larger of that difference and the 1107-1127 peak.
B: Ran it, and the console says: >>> 33.1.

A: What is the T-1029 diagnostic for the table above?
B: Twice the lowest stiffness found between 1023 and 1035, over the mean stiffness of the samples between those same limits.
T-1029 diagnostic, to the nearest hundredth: 1.96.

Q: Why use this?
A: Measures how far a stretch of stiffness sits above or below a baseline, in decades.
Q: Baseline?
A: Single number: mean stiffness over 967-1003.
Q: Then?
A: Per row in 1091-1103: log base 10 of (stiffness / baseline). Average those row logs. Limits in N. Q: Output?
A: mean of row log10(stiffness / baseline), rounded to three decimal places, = 0.015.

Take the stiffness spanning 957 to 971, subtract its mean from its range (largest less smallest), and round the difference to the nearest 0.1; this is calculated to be -27.9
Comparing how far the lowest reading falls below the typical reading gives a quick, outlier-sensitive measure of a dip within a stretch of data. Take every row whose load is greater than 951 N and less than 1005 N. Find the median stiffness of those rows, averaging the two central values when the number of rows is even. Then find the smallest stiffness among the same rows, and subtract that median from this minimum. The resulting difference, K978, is -1.50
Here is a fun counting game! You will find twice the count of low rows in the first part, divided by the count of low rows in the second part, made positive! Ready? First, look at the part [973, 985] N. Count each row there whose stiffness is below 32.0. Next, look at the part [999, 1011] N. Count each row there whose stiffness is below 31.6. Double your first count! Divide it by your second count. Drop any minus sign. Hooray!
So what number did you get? 12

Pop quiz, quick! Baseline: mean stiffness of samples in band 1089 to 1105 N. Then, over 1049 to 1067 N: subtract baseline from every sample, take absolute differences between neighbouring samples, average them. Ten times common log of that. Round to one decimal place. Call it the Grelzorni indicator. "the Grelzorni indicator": -3.3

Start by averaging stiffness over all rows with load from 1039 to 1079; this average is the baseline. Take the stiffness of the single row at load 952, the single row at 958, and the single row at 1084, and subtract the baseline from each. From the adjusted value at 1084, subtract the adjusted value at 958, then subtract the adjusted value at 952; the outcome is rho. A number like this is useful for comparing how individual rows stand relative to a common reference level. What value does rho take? 7.6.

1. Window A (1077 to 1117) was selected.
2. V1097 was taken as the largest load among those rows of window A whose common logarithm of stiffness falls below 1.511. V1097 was 1116 N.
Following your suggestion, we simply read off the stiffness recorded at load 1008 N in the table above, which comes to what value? 32.8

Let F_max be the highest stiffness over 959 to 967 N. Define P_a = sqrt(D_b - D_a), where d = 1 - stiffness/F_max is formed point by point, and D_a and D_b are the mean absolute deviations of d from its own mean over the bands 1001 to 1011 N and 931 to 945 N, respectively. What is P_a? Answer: 0.096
